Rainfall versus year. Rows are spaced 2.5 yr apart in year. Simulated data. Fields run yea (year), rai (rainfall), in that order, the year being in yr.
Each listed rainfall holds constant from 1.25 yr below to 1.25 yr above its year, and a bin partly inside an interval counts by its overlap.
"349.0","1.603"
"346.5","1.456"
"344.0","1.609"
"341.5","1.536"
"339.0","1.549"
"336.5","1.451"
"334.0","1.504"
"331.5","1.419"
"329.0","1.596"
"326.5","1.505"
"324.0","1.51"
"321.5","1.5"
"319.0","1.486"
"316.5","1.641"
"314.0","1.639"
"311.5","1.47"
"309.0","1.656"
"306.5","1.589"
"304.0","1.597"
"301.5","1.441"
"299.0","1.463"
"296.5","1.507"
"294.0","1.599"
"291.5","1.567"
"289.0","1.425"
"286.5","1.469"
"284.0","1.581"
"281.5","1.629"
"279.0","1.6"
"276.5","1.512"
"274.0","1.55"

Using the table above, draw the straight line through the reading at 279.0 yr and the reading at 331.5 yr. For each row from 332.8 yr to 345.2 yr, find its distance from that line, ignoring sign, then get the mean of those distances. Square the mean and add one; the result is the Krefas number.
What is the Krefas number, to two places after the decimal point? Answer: 1.02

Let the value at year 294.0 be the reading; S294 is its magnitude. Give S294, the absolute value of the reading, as 1.60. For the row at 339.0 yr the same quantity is 1.55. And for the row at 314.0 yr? 1.64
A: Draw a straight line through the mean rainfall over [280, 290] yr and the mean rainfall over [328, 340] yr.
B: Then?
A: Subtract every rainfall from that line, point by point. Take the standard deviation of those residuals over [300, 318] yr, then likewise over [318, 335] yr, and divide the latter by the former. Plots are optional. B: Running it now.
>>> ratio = 0.59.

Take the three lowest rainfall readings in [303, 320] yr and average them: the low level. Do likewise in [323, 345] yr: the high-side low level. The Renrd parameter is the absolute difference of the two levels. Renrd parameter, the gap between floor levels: 0.06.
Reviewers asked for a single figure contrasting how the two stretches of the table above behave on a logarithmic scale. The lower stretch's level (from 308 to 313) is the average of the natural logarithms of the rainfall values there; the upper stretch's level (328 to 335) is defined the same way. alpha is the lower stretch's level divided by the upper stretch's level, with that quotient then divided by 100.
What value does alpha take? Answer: 0.0109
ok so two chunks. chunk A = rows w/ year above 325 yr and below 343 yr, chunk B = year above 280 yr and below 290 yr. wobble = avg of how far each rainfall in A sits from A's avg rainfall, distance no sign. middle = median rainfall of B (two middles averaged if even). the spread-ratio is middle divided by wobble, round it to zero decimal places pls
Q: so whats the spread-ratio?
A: 34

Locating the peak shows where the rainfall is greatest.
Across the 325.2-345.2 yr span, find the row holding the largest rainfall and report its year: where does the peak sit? 344.0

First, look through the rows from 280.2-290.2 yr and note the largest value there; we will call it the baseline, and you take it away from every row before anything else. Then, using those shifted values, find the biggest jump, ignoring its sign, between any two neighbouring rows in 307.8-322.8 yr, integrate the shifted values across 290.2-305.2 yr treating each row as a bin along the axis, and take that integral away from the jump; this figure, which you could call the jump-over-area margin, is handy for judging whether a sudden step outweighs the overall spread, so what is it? 1.69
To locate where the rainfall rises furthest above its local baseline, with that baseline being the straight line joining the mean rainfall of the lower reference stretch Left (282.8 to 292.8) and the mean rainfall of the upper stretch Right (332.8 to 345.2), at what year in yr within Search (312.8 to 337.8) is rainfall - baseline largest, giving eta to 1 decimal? 316.5 yr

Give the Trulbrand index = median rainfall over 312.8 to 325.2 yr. 1.51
